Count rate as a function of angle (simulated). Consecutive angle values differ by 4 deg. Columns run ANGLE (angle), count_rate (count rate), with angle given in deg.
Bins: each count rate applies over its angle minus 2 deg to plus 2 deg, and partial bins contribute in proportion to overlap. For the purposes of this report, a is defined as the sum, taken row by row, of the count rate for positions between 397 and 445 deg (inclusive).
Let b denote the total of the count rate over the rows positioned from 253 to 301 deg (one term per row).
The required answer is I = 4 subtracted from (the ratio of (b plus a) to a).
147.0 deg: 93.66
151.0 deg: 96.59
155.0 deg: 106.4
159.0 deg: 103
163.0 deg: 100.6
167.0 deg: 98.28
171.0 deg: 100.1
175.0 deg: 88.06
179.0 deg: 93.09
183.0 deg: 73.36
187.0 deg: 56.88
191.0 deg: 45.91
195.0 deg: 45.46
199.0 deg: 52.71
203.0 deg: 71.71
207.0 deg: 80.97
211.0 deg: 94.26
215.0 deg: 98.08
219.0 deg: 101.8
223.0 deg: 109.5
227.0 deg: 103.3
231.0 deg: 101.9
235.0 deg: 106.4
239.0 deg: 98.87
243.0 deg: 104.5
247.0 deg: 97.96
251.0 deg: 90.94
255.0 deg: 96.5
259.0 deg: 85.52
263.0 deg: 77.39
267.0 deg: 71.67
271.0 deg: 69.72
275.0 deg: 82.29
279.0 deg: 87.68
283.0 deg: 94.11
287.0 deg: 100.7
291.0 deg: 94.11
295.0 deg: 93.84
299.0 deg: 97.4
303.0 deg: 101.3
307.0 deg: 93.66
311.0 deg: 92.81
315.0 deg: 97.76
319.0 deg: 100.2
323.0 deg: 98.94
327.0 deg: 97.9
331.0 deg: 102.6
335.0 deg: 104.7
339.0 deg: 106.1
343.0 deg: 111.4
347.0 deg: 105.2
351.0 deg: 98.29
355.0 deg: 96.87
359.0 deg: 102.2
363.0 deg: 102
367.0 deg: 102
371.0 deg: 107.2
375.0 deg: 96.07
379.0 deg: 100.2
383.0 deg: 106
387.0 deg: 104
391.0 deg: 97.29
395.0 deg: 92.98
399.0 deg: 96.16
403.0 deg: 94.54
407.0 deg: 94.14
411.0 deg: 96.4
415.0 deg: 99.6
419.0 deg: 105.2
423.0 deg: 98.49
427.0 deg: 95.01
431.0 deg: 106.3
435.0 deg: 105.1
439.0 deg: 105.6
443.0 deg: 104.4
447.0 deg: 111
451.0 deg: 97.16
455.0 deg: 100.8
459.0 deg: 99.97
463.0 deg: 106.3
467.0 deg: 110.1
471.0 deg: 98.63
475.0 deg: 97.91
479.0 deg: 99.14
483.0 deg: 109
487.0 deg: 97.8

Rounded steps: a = 1201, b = 1051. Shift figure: -2.12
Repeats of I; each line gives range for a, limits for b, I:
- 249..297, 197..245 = -1.92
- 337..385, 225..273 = -2.10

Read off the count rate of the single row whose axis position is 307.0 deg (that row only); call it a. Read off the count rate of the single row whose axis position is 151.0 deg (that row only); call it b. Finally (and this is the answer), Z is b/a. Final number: 1.03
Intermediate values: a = 93.66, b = 96.59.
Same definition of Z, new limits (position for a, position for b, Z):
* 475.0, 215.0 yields 1.00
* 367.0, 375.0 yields 0.94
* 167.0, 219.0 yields 1.04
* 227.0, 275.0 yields 0.80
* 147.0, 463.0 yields 1.13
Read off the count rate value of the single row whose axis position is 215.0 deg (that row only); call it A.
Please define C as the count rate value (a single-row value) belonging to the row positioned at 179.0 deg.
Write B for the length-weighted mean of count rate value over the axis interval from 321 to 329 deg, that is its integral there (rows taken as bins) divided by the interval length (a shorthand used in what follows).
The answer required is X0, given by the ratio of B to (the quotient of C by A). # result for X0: 104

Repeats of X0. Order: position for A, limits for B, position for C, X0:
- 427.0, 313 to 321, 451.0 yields 97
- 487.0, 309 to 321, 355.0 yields 98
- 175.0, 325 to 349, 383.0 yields 87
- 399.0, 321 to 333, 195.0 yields 211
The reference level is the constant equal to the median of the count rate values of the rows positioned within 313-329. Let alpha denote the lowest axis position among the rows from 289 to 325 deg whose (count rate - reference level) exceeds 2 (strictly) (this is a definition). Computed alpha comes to 303.0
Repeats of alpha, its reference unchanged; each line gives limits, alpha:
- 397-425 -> 419.0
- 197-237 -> 219.0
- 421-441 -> 431.0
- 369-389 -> 371.0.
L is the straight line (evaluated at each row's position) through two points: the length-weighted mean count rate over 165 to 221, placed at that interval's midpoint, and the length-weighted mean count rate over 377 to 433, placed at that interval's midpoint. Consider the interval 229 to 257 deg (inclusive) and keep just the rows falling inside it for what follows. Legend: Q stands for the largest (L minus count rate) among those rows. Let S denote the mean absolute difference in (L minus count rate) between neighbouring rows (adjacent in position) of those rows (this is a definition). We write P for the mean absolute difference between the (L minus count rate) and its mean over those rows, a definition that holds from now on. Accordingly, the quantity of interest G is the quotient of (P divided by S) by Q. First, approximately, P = 5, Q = -7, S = 6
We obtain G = -0.111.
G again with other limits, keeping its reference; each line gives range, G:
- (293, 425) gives 0.247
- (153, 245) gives 0.066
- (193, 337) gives 0.050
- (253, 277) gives 0.059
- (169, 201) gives 0.057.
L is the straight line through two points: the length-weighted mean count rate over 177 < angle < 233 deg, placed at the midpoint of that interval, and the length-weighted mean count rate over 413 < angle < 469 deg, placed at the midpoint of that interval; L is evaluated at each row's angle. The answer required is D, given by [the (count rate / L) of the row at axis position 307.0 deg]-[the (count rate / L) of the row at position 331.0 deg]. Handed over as -0.1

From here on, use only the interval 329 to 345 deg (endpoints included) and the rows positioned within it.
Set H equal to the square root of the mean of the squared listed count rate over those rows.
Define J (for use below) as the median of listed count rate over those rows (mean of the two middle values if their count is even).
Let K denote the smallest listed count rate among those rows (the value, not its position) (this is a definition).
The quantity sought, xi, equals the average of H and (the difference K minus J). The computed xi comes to 52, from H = 106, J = 105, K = 102.6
